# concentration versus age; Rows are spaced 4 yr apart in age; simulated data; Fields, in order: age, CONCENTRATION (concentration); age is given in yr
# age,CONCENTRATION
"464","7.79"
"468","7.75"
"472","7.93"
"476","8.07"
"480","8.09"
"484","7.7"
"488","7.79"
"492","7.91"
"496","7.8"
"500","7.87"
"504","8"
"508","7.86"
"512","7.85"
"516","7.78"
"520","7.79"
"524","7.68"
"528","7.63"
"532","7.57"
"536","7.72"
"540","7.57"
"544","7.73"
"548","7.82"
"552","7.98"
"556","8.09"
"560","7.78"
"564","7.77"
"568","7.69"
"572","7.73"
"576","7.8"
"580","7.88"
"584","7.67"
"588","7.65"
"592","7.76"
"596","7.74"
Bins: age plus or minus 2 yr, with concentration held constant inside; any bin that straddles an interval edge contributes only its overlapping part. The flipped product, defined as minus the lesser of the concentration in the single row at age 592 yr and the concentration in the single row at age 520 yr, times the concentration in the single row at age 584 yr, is -59.5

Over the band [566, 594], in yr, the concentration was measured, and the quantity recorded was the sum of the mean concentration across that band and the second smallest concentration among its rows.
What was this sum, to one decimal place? 15.4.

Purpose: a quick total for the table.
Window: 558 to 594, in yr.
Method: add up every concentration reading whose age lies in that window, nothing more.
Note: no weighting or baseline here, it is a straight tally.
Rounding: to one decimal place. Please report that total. 69.7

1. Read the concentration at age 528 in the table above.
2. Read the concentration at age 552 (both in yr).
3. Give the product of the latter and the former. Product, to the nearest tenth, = 60.9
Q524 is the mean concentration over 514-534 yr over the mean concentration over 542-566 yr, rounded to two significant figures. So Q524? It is 0.98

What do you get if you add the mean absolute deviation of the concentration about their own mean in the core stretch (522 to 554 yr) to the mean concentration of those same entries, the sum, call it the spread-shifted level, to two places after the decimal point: 7.81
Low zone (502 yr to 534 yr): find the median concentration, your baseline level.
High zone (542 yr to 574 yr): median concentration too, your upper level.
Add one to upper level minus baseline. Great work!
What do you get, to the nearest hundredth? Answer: 0.99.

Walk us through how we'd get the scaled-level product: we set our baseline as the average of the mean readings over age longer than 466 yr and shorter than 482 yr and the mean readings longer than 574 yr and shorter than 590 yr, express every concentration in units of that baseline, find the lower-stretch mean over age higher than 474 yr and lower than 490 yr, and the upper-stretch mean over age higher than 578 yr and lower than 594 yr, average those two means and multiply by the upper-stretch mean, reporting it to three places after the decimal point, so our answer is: 0.982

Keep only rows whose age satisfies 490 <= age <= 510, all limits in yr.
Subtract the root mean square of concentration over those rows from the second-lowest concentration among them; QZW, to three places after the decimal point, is -0.028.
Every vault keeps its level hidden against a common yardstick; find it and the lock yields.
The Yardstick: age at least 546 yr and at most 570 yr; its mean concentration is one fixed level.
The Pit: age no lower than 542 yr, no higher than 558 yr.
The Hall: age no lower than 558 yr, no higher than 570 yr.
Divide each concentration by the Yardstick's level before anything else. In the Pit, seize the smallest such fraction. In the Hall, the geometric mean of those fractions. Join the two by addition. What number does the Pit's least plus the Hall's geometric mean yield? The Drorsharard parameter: 1.97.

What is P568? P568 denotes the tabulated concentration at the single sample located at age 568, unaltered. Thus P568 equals 7.69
